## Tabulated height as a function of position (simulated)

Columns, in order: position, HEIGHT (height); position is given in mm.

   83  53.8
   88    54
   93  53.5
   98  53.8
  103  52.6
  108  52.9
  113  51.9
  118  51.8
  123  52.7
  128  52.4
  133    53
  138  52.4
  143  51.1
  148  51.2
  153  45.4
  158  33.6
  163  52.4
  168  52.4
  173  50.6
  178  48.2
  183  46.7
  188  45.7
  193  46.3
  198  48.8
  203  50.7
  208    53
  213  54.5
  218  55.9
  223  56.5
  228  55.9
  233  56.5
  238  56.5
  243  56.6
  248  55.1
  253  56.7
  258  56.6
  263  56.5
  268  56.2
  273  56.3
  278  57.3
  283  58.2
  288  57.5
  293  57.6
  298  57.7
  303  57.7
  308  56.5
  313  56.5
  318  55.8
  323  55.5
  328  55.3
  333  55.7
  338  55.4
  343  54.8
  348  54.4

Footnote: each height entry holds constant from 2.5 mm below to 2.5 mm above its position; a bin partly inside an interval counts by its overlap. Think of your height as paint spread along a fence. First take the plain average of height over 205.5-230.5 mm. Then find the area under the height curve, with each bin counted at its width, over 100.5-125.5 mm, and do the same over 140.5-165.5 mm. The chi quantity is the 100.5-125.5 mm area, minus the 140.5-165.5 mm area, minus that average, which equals 86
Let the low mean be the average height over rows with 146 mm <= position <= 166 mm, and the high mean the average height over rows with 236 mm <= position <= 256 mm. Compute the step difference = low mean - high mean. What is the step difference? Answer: -11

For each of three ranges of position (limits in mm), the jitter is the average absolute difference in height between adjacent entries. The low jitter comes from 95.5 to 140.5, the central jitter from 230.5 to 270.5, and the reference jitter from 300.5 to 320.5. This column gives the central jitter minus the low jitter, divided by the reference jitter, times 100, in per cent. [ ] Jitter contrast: -15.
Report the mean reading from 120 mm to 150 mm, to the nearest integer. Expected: 52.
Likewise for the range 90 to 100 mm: 54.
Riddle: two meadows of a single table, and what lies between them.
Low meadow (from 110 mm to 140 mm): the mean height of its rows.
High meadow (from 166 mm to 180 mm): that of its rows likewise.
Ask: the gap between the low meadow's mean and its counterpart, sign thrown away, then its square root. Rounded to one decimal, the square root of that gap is 1.4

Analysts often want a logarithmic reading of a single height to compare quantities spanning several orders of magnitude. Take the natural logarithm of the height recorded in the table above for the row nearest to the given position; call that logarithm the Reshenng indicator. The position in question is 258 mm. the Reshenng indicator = 4.04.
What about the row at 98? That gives 3.99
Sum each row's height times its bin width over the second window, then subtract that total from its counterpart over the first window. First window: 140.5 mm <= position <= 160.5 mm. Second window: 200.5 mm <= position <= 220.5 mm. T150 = -164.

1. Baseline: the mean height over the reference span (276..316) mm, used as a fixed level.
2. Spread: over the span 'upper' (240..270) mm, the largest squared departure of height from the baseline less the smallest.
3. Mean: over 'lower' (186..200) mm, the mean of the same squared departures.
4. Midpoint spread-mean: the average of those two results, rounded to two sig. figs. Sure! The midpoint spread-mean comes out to 58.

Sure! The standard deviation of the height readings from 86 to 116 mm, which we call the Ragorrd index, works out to 1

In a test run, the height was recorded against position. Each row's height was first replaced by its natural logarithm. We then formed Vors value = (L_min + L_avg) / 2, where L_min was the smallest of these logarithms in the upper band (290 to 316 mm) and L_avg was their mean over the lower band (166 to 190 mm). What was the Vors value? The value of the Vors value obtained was 3.96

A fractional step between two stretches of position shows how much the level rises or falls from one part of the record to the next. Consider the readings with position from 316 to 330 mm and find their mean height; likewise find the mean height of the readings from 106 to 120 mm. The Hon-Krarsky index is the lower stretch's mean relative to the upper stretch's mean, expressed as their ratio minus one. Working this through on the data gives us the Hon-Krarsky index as -0.060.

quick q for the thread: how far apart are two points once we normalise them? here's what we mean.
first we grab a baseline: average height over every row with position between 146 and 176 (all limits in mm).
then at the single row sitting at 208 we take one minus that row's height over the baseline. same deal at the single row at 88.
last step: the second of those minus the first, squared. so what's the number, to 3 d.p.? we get 0.000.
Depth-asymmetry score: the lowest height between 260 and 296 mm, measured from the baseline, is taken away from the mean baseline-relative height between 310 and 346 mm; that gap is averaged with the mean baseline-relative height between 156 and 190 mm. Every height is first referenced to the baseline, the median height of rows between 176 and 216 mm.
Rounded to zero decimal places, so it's -1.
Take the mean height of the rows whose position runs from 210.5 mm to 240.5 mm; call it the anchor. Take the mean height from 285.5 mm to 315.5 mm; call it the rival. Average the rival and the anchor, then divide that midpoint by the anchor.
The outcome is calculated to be 1.01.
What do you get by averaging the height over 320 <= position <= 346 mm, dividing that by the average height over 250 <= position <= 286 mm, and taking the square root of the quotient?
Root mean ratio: 0.99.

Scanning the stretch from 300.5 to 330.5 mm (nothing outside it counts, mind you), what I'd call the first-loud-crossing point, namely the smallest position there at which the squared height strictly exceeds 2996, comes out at 303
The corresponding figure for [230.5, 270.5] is 233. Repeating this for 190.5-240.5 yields 218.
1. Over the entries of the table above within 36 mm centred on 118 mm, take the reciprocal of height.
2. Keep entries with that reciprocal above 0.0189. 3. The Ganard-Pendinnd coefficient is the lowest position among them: 103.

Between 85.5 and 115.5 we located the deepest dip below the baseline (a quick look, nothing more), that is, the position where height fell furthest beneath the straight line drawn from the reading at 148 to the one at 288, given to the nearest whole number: 113 mm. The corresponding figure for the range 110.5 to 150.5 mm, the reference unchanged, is 148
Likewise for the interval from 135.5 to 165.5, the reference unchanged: 158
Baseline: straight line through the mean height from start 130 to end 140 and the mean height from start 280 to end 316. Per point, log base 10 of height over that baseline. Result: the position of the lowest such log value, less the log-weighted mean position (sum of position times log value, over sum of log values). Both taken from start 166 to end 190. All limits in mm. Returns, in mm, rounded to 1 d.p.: 6.3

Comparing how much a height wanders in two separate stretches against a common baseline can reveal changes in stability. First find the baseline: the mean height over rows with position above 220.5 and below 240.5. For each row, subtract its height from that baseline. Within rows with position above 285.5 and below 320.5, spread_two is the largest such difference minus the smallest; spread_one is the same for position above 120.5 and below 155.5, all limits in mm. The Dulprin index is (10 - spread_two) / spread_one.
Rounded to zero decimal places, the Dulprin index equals 1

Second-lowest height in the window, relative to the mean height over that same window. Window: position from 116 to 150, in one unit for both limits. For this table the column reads 0.983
